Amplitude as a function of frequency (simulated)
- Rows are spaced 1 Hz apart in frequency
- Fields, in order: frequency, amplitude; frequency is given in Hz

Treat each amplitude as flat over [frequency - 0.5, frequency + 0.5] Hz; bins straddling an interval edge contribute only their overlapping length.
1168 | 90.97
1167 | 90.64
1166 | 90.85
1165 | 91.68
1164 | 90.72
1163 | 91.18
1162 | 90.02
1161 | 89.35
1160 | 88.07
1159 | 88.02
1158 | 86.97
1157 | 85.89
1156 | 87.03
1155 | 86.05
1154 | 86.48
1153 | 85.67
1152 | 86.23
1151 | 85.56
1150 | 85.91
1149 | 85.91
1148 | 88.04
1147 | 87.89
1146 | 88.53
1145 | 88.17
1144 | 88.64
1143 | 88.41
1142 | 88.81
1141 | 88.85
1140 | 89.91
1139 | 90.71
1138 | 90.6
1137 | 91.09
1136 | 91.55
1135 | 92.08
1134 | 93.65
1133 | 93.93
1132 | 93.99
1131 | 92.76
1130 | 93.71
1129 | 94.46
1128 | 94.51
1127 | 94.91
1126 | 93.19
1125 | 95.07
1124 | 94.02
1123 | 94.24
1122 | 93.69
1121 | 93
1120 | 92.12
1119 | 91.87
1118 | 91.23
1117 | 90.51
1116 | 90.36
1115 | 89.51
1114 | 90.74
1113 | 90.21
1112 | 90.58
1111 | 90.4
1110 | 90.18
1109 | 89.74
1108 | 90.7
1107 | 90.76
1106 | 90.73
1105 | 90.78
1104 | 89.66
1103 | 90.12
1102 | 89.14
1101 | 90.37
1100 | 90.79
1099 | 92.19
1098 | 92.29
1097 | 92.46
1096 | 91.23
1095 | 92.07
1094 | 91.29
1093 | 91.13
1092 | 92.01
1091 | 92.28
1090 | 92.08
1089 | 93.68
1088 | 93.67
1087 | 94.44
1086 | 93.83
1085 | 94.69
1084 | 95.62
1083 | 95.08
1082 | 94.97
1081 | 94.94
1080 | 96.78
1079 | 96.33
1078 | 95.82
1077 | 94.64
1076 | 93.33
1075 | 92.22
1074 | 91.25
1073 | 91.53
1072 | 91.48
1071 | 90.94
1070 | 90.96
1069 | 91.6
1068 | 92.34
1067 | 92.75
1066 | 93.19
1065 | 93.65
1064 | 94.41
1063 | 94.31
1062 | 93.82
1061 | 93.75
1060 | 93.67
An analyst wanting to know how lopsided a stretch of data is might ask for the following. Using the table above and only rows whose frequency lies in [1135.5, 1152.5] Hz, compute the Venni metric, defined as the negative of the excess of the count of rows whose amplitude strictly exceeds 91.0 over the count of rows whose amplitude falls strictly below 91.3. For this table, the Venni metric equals 14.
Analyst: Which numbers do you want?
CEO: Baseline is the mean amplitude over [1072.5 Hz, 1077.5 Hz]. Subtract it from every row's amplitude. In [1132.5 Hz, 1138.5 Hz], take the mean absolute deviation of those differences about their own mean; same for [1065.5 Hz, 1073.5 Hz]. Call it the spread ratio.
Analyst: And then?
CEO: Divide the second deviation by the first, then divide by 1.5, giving 0.42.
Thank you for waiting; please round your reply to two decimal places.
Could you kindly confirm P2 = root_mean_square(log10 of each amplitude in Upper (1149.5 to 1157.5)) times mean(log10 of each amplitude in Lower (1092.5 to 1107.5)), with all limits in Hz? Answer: 3.79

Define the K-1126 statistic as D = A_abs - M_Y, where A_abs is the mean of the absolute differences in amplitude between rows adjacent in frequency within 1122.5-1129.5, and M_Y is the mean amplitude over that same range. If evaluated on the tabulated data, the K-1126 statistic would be -93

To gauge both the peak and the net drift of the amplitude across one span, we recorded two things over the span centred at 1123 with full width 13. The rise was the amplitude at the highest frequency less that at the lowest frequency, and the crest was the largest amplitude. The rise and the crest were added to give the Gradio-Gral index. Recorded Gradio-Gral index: 99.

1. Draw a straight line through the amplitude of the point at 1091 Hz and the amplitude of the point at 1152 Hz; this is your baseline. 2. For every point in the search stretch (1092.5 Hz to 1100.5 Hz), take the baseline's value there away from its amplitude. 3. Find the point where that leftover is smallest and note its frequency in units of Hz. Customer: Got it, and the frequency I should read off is 1093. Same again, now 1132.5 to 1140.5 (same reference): 1140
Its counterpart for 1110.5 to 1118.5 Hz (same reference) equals 1115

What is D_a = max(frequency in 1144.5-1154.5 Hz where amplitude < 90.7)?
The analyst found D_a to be 1154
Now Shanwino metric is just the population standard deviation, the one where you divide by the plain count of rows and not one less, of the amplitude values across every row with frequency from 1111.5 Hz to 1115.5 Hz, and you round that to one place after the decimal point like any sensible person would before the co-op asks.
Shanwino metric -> 0.5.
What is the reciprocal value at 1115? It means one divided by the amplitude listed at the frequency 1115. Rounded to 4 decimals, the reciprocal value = 0.0112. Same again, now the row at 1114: 0.0110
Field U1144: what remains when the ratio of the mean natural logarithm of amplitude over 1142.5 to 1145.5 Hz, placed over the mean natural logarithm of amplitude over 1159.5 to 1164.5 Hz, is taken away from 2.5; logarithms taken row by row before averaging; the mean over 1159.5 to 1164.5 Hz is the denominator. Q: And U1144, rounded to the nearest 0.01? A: 1.50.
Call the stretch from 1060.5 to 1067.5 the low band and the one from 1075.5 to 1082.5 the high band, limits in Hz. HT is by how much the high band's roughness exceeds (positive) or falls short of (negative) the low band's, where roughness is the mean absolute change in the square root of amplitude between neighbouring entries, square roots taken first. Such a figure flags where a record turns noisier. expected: 0.025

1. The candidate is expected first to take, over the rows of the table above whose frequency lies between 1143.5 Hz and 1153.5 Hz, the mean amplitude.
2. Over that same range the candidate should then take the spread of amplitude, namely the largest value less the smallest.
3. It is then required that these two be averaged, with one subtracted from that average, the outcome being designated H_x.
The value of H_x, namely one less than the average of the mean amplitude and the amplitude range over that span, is 44.1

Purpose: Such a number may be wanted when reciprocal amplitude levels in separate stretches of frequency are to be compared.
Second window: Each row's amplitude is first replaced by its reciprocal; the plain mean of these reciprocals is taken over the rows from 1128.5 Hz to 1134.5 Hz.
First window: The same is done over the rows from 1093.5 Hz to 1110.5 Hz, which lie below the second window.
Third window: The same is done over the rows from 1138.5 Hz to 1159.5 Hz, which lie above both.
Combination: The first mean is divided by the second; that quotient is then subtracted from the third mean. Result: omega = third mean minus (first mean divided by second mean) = -1.02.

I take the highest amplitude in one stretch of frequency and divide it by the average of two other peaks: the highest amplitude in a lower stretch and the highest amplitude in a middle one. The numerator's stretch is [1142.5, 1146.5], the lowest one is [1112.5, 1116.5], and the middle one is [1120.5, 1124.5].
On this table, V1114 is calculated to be 0.96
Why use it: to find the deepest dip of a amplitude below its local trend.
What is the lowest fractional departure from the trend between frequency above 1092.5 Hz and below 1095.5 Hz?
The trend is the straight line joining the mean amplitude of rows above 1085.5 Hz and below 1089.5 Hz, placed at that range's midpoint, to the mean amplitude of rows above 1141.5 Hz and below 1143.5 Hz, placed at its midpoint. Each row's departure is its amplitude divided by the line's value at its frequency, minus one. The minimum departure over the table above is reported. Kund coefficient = -0.024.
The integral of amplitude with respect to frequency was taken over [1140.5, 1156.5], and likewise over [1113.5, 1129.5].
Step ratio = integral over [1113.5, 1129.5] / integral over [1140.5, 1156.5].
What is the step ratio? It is 1.06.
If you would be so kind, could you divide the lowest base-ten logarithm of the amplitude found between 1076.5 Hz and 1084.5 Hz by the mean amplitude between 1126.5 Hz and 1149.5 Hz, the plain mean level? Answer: 0.0217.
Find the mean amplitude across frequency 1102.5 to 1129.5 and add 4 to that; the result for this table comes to 95.8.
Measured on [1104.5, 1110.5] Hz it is 94.5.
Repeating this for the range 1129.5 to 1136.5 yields 97.1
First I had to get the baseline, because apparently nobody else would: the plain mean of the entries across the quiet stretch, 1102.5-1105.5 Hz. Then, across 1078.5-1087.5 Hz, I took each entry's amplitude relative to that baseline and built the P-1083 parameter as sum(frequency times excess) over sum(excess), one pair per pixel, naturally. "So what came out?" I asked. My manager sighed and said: 1082.6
